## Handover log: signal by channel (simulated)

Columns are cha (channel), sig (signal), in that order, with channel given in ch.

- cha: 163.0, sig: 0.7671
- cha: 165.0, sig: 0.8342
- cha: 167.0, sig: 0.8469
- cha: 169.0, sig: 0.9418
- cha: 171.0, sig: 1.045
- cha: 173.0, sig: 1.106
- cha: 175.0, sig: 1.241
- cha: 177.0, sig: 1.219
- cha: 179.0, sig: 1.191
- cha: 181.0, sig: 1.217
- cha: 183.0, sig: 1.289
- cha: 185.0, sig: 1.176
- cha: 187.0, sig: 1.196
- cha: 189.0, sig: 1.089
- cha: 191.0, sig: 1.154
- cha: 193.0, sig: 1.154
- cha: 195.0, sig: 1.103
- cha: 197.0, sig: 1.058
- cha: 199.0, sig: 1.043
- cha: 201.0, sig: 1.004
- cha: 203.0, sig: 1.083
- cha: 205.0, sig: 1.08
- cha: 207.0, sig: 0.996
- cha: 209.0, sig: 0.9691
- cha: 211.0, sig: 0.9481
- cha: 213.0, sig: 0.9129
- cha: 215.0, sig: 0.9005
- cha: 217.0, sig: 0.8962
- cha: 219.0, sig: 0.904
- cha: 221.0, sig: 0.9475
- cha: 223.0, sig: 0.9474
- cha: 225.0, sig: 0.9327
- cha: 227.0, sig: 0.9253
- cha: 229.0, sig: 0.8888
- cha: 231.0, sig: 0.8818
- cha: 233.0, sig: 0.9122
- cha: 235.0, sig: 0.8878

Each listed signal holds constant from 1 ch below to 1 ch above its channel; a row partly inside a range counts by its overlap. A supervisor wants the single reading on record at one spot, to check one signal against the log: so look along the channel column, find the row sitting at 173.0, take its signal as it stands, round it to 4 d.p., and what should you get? 1.1060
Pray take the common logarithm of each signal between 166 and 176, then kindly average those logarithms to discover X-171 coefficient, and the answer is 0.01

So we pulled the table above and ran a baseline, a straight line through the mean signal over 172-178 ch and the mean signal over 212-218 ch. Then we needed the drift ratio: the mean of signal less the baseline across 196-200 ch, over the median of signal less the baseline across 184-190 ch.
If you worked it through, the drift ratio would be 0.44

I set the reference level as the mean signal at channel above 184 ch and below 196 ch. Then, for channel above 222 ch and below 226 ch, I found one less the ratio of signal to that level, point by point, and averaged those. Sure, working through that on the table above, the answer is 0.18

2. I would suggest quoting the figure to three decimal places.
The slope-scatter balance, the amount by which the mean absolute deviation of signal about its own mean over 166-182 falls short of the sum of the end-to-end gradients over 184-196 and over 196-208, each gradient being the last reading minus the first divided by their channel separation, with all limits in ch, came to -0.131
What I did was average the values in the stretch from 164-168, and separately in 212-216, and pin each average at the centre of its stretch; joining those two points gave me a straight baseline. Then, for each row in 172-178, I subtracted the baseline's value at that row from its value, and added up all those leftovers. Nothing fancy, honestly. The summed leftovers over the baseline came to 1.01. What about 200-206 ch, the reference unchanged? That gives 0.49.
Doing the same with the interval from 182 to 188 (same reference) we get 1.06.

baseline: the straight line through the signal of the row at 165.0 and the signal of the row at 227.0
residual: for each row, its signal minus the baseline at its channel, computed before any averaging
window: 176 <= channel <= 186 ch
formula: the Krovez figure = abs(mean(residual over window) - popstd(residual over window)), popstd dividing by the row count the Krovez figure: 0.32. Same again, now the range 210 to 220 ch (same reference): 0.02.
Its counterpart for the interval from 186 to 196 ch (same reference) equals 0.23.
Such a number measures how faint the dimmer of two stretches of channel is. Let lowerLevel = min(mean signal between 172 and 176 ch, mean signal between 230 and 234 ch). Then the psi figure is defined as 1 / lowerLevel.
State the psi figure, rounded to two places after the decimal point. 1.11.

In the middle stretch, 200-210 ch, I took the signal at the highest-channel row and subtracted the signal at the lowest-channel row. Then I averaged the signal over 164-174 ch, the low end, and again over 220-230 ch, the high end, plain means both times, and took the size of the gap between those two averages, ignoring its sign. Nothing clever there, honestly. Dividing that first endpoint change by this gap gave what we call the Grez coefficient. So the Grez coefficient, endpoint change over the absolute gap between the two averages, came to -1.3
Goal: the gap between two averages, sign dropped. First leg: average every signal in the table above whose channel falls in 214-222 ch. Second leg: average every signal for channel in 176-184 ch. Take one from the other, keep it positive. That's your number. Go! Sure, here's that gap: 0.317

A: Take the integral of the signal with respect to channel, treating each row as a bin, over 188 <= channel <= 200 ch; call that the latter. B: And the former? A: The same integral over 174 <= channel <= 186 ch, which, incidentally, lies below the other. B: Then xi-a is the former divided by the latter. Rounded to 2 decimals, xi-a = 1.11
